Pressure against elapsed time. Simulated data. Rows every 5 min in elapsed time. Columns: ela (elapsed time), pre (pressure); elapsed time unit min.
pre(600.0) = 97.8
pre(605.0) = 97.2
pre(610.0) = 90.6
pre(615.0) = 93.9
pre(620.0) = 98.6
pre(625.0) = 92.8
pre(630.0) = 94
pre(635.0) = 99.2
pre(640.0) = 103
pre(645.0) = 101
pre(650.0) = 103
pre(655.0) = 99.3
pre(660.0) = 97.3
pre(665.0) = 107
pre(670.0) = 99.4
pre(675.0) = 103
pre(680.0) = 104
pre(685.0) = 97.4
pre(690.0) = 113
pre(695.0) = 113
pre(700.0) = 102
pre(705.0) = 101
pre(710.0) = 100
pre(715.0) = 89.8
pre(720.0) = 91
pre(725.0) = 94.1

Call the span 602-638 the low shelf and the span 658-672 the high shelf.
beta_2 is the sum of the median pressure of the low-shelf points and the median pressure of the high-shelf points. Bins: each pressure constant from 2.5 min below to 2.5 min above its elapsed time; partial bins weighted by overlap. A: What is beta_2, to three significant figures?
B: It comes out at 193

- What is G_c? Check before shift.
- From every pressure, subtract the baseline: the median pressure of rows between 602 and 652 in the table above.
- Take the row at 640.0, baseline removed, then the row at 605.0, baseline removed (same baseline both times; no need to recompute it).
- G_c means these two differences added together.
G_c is 4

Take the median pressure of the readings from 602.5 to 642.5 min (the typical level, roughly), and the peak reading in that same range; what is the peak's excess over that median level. 7.4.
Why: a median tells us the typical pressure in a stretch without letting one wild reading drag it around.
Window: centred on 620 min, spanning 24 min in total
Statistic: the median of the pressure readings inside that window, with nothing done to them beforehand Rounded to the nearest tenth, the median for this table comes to 93.9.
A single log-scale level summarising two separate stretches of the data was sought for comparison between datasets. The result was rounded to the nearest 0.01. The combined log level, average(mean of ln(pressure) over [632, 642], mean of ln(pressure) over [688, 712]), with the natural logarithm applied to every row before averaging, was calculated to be 4.64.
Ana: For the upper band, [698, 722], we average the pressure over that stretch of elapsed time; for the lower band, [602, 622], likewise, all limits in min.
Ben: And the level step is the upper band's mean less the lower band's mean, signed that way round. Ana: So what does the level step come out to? 2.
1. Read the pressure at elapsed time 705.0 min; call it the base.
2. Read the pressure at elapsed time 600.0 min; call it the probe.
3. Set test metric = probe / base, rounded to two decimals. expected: 0.97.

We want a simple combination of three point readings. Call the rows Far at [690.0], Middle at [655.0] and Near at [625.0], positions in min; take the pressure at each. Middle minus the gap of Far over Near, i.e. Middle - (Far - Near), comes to 79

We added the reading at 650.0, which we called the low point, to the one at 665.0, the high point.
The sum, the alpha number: 210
